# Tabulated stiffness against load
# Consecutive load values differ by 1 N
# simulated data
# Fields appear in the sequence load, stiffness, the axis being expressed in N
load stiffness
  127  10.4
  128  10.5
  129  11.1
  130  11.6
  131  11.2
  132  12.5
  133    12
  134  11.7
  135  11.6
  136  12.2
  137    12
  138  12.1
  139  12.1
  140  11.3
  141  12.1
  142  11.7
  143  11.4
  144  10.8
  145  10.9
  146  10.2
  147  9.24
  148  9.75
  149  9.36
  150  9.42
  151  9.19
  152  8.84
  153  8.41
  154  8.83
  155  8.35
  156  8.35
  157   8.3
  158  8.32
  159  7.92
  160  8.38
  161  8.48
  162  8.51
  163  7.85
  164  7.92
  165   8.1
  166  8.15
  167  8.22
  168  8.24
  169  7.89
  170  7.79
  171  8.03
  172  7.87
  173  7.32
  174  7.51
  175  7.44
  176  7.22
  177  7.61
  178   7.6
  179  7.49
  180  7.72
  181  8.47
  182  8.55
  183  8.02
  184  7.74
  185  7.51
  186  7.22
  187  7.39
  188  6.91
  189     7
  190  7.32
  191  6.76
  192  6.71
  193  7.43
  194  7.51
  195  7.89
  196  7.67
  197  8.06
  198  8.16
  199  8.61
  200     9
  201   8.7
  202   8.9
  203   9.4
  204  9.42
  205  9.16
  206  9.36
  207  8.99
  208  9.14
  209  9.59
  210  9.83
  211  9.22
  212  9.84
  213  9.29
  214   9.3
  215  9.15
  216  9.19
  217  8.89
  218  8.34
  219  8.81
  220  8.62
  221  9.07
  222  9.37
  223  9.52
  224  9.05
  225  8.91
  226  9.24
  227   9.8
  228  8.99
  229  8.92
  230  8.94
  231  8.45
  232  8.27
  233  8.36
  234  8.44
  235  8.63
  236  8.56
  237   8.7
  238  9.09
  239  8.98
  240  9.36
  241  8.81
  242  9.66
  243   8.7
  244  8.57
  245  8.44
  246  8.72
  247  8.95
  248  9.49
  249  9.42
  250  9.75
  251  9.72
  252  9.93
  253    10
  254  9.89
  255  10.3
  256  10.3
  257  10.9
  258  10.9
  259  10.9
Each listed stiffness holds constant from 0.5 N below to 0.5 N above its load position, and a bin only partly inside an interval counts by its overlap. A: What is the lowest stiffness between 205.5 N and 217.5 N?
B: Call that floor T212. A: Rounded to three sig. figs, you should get 8.89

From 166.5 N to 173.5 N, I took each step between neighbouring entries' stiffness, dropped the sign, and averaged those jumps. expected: 0.24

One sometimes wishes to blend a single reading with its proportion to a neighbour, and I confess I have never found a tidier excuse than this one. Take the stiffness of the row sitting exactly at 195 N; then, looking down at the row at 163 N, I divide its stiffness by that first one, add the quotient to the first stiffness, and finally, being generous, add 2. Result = 10.88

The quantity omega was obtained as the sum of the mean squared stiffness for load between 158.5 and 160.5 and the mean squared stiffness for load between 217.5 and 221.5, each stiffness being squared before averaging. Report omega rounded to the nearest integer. 142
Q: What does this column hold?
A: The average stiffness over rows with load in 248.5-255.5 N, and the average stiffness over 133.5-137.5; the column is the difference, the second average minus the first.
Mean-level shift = 2.0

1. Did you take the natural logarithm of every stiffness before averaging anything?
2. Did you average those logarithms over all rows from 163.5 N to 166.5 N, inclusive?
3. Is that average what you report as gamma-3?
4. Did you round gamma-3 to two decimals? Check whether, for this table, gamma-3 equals 2.09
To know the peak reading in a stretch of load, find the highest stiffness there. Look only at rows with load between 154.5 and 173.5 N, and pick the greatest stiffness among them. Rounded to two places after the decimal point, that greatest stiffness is 8.51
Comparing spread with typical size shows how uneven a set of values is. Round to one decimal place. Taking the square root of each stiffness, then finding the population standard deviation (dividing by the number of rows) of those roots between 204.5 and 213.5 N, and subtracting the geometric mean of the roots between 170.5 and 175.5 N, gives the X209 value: -2.7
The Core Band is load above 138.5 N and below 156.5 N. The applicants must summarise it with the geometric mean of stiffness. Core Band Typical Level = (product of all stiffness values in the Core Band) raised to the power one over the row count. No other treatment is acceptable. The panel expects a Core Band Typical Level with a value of 9.9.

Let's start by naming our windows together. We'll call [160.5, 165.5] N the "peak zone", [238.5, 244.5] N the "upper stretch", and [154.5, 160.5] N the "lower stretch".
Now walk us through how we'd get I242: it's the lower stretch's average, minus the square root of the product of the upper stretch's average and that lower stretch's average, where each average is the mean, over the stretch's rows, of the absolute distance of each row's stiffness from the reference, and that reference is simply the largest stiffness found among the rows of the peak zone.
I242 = -0.11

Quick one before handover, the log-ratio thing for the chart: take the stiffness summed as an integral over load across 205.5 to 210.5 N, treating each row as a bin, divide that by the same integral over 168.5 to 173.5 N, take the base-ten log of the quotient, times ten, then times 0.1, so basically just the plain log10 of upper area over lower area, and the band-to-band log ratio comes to 0.08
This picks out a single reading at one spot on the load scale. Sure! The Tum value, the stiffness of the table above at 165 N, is 8.1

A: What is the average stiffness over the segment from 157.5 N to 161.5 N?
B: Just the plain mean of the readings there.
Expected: 8.3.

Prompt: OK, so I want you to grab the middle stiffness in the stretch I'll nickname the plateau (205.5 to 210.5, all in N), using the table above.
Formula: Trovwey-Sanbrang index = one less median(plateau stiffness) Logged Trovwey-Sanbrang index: -8.4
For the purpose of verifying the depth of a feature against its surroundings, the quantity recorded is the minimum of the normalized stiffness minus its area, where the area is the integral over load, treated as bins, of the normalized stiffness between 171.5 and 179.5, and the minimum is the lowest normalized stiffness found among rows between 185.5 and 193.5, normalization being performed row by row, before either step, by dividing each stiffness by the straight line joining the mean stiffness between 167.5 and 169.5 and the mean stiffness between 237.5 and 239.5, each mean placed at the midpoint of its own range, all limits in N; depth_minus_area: -6.56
